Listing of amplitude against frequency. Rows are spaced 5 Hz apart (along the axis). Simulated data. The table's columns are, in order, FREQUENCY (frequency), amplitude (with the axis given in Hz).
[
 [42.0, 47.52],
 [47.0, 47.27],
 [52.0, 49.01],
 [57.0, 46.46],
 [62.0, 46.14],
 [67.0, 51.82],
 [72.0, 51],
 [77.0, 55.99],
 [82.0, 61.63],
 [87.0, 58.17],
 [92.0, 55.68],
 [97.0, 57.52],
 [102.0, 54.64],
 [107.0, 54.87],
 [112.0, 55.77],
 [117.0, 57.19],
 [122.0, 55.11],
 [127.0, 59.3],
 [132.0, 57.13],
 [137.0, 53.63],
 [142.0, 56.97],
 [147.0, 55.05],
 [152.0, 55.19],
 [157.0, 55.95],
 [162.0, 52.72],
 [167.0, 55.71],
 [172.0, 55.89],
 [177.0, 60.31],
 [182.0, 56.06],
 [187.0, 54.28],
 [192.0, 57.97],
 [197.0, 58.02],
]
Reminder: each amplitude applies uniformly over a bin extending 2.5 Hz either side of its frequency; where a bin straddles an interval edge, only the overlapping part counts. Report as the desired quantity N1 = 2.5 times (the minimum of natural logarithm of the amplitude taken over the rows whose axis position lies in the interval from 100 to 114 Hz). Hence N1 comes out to 10.0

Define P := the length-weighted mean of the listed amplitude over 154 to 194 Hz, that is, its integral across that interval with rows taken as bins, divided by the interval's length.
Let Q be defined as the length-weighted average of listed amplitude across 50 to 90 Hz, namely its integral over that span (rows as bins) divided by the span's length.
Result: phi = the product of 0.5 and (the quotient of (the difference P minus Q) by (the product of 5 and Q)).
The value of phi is 0.007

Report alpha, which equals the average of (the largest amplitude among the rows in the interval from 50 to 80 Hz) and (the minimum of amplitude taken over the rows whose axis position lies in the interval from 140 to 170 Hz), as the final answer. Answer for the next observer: 54.4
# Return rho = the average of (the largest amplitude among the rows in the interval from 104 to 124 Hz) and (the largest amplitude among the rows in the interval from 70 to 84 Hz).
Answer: 59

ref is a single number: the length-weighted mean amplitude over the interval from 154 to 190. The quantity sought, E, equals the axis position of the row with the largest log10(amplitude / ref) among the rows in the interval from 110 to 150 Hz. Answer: 127.0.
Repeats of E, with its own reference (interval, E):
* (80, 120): 82.0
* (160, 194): 177.0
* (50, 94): 82.0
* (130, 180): 177.0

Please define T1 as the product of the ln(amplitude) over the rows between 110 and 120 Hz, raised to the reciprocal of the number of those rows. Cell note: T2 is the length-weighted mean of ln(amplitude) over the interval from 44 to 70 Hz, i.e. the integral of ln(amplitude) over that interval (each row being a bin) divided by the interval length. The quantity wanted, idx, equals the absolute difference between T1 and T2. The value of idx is 0.160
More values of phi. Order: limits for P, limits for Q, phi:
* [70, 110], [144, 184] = 0.001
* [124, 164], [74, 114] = -0.002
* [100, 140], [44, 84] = 0.010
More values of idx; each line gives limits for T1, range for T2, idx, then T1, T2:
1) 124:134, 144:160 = 0.050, 4.064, 4.01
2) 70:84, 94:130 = 0.006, 4.025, 4.03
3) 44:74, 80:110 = 0.159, 3.883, 4.04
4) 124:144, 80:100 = 0.023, 4.038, 4.06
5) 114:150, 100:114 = 0.022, 4.031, 4.01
